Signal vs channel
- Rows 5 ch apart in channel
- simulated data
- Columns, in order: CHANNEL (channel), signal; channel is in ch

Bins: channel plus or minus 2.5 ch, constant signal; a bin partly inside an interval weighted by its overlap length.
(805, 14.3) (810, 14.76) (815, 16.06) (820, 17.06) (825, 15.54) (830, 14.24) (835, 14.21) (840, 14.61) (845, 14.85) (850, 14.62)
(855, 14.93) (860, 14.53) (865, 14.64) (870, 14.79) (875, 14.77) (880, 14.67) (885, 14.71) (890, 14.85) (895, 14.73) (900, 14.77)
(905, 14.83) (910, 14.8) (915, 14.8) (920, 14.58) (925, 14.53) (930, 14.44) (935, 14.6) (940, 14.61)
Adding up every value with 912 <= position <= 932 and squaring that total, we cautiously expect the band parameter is 3405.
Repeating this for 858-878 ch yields 3449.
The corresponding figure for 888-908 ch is 3502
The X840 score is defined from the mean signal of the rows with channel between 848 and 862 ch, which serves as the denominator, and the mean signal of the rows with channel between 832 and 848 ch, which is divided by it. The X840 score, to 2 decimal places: 0.99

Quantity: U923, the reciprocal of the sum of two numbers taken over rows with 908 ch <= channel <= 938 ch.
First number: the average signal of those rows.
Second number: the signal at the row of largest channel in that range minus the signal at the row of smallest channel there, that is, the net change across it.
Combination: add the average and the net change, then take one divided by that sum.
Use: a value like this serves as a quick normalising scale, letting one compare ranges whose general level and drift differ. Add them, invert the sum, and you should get 0.0693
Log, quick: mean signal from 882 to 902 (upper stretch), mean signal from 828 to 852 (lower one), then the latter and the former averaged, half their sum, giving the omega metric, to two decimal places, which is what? 14.64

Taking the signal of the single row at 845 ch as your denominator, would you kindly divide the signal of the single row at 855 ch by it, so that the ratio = 1.01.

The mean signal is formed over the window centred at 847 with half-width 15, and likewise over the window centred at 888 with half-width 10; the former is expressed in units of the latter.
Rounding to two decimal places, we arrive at 0.99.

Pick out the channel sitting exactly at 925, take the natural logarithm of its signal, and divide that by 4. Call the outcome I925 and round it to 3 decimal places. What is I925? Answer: 0.669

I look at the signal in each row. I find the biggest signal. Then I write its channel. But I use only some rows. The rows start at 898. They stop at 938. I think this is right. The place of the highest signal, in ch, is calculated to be 905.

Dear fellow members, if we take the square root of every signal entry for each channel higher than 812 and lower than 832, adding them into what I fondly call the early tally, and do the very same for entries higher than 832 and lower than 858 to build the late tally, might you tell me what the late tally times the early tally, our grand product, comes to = 303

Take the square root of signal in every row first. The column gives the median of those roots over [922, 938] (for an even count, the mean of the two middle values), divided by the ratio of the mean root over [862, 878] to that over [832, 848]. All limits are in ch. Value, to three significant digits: 3.79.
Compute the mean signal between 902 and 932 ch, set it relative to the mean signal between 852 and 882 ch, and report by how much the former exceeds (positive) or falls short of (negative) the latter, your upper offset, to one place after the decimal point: -0.1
